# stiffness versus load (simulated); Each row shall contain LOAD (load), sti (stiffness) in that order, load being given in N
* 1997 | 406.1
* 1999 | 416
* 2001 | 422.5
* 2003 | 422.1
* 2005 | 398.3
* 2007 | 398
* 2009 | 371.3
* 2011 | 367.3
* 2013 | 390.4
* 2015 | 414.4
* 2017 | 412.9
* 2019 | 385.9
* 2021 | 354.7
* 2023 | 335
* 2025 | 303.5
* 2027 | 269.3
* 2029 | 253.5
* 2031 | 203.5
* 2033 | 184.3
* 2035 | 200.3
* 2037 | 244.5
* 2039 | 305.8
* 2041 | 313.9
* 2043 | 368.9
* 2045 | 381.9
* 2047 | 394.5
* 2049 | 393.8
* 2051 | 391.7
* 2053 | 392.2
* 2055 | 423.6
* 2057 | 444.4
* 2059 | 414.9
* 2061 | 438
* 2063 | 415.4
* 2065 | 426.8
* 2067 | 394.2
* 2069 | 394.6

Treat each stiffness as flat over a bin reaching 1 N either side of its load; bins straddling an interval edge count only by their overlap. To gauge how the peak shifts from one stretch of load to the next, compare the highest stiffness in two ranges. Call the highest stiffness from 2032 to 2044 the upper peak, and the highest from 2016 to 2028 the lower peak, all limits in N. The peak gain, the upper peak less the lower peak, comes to -44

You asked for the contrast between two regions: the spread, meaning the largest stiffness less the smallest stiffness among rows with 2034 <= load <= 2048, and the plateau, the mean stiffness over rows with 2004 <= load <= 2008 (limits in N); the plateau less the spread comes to 204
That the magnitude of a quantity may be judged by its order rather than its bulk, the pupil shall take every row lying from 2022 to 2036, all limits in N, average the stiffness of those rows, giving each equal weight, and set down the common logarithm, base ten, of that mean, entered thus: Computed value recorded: 2.40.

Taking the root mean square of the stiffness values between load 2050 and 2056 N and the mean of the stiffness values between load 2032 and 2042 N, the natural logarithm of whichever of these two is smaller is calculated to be 5.52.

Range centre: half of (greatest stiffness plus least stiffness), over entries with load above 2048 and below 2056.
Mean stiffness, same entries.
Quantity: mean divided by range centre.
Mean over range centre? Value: 0.98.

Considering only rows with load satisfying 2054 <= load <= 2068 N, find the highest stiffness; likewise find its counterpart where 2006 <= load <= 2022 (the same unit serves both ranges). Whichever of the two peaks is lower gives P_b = 414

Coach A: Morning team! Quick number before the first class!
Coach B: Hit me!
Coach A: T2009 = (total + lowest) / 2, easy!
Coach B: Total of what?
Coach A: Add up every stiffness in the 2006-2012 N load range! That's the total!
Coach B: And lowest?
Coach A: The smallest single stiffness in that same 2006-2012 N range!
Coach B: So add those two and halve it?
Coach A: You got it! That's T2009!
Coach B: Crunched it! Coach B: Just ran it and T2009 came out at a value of 752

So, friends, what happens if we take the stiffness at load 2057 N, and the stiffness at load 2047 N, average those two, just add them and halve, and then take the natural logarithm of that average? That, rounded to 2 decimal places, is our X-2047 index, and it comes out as 6.04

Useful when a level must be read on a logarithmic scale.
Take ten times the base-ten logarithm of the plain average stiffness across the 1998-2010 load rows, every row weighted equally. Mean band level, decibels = 26.1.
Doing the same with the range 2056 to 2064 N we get 26.3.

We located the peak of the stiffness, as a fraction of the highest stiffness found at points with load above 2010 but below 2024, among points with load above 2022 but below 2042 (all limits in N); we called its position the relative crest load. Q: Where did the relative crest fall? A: 2023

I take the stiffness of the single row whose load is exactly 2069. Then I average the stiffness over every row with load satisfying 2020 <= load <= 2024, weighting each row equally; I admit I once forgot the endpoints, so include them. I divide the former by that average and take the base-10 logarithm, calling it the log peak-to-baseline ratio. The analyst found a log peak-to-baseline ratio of 0.059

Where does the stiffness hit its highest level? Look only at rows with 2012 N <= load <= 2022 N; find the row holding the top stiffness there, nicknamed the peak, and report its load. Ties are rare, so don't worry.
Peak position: 2015 N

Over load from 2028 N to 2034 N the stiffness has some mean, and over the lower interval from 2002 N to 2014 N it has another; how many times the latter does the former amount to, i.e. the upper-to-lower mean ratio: 0.55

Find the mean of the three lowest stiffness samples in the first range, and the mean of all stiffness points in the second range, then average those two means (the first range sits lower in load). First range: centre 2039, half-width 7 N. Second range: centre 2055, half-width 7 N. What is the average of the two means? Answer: 312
